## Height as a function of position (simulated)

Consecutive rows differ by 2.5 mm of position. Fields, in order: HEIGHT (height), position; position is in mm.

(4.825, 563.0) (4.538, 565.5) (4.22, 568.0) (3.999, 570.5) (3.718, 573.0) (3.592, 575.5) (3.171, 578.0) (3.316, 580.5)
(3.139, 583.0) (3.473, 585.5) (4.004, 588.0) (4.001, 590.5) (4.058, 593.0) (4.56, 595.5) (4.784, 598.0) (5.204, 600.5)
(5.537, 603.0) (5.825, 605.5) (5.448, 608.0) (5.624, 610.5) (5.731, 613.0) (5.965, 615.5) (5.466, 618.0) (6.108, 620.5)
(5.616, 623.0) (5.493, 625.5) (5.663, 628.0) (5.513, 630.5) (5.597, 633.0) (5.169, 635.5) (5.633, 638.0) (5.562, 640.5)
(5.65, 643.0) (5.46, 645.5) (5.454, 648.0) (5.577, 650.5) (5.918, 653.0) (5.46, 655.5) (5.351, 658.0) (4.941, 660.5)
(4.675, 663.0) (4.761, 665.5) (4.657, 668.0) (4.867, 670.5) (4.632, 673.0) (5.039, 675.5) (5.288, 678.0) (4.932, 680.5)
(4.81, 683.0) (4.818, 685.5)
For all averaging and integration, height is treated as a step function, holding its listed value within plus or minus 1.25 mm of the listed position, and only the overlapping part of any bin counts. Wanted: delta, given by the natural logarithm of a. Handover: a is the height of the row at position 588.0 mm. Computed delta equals 1.387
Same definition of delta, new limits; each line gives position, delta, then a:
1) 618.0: 1.699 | 5.466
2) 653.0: 1.778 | 5.918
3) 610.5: 1.727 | 5.624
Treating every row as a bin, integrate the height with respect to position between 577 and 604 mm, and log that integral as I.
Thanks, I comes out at 111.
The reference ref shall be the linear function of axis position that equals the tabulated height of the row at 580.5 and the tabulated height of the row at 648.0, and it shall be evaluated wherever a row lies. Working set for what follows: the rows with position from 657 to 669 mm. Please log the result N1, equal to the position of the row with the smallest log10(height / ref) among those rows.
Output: 668.0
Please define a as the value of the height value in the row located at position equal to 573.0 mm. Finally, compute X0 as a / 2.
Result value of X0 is 1.9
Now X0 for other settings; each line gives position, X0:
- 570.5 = 2.0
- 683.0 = 2.4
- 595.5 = 2.3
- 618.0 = 2.7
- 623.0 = 2.8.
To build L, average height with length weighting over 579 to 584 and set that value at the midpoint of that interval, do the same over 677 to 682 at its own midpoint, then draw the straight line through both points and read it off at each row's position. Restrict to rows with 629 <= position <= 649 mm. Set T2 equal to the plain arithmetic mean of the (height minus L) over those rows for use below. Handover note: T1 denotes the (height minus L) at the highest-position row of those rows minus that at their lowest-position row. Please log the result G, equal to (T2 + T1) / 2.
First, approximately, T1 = -0.4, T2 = 1.18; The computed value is 0.4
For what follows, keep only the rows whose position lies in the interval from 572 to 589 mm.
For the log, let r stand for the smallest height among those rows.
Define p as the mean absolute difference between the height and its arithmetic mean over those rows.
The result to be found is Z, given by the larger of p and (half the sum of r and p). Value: 1.7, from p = 0.24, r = 3.139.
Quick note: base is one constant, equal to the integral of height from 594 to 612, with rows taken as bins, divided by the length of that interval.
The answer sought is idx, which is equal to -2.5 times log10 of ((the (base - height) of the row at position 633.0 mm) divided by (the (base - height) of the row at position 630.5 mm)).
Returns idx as -0.3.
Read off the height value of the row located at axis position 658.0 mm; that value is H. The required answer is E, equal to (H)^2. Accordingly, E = 29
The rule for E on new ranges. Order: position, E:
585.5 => 12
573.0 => 14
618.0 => 30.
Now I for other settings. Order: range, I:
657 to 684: 132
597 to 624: 151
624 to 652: 155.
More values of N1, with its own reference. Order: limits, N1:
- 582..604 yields 583.0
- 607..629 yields 625.5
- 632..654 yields 648.0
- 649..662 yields 660.5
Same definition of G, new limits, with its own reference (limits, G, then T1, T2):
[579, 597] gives 0.7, 1.0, 0.44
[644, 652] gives 0.5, 0.0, 1.01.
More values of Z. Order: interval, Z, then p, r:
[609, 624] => 2.8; 0.19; 5.466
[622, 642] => 2.6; 0.10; 5.169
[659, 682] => 2.4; 0.16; 4.632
